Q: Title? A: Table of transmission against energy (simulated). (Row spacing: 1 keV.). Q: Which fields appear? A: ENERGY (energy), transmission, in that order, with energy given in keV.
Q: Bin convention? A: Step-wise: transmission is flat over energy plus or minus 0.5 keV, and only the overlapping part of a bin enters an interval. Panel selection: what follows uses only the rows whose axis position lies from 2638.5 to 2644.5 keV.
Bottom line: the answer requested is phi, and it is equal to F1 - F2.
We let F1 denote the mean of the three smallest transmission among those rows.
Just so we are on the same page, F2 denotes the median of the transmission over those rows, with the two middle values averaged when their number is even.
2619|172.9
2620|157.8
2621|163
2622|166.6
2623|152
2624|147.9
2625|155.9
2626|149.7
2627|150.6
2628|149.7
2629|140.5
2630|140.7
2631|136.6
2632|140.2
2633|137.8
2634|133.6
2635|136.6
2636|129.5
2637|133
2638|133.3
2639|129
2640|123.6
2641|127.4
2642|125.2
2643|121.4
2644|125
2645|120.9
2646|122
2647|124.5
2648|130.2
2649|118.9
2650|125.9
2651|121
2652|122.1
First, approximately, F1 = 123.3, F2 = 125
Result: -1.8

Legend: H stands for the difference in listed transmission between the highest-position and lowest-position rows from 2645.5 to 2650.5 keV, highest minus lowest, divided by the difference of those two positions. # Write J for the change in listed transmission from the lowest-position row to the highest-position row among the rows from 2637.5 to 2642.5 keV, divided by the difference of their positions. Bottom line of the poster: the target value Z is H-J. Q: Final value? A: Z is 3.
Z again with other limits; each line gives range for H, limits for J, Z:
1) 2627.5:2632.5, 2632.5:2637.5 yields -1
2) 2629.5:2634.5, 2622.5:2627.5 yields -1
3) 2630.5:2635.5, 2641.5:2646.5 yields 1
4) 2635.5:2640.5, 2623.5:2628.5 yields -2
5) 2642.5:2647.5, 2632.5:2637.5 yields 2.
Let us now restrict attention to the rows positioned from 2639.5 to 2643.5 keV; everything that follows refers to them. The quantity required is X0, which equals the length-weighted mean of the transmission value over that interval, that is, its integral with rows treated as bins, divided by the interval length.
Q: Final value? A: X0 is 124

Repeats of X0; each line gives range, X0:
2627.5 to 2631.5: 142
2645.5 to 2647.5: 123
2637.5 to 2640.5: 129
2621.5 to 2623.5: 159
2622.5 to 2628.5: 151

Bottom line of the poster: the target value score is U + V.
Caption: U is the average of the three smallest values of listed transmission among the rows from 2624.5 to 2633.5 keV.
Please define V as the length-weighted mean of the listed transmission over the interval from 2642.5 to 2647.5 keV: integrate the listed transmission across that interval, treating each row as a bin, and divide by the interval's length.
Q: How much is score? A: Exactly 261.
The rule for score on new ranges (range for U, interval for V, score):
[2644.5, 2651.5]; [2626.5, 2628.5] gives 270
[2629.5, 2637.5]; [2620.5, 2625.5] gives 289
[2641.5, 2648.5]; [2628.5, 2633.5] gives 261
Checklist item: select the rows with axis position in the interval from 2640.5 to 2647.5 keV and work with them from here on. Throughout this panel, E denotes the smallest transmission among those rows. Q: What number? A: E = 120.9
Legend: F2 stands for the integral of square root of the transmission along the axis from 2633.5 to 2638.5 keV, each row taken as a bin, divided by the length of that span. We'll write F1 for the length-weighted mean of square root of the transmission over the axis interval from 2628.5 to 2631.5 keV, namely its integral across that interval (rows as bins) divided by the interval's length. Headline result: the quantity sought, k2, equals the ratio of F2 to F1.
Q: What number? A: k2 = 0.98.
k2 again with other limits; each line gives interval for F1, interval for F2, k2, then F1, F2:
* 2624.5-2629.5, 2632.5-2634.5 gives 0.95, 12.2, 11.6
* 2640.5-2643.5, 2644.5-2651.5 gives 0.99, 11.2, 11.1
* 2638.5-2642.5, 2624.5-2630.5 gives 1.08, 11.2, 12.2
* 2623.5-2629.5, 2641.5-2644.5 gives 0.91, 12.2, 11.1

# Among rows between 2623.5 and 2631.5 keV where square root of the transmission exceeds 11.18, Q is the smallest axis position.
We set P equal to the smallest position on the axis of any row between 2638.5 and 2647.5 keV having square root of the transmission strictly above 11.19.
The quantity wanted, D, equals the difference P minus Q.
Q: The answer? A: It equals 15 keV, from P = 2639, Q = 2624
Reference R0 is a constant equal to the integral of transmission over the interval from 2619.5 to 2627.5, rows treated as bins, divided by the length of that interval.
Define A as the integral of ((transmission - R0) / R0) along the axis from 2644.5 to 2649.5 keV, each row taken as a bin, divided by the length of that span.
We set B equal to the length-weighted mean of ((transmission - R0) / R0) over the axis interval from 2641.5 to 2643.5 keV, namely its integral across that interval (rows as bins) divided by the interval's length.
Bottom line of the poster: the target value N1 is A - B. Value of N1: 0.00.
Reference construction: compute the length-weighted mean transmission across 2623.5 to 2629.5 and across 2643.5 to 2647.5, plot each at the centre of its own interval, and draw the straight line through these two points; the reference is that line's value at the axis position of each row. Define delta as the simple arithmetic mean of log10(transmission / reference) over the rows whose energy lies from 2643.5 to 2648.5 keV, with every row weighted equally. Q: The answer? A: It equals 0.007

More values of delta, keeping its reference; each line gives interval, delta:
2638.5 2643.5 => -0.013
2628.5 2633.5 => -0.012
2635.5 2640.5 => -0.012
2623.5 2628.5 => 0.003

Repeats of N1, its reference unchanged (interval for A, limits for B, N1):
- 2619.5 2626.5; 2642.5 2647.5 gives 0.21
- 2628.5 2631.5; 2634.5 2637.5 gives 0.04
